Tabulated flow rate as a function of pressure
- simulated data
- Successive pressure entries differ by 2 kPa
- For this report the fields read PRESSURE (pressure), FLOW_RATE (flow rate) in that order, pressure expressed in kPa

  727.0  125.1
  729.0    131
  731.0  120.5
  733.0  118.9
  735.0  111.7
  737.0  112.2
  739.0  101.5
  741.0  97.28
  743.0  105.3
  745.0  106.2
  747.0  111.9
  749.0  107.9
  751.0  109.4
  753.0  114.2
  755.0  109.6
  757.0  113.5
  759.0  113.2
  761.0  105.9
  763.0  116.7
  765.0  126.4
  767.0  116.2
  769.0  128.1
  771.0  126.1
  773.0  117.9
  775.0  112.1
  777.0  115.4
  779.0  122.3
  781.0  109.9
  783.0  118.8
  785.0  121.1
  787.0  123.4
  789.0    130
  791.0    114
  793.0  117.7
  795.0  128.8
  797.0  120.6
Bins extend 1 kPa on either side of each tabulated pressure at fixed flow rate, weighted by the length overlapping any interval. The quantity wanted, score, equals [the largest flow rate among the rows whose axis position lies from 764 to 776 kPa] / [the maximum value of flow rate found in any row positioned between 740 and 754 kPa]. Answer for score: 1.12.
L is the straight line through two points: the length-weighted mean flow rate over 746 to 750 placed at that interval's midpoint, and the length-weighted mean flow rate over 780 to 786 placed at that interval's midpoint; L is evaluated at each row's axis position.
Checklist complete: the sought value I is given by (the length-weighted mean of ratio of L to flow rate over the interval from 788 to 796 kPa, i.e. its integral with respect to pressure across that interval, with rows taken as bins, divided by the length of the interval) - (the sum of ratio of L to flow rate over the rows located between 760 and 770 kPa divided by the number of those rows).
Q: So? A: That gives 0.01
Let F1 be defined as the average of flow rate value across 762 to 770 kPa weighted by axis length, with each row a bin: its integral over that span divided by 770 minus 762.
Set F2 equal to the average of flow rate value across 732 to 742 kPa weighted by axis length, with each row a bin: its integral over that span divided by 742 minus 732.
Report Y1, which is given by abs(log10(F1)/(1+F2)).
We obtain 0.0191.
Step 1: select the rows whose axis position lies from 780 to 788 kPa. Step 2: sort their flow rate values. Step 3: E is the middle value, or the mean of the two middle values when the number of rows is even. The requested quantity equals 120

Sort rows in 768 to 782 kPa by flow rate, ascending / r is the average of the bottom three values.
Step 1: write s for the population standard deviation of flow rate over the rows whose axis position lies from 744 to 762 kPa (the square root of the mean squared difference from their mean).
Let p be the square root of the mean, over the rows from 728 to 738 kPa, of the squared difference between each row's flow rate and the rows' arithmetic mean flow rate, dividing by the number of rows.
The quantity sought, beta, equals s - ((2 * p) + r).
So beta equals -123.5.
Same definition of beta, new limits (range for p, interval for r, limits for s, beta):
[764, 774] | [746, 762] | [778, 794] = -111.8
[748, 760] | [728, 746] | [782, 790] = -102.0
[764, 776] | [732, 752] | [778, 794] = -107.7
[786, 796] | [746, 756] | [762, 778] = -115.7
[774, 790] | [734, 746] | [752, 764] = -110.1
